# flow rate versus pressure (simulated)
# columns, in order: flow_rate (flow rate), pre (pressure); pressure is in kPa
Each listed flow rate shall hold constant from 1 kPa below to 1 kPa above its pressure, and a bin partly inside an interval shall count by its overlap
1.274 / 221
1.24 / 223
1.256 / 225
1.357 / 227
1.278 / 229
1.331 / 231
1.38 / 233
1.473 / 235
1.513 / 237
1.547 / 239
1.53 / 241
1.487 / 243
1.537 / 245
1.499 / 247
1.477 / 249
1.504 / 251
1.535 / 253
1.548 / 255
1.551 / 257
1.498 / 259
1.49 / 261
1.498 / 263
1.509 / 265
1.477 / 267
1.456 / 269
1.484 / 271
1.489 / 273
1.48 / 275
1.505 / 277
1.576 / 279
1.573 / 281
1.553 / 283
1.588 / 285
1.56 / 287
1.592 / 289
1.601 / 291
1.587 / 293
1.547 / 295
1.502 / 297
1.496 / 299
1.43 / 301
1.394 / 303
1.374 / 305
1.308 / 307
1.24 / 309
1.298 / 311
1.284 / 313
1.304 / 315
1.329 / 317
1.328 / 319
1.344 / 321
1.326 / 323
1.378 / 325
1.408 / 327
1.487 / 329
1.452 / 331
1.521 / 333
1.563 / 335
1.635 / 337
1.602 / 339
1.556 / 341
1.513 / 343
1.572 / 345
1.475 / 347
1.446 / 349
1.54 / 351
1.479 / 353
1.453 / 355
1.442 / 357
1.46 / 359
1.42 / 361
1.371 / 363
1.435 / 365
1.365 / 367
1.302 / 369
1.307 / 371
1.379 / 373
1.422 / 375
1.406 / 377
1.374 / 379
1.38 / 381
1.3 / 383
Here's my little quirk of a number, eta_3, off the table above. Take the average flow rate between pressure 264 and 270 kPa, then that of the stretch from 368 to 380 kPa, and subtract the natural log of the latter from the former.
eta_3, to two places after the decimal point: 1.17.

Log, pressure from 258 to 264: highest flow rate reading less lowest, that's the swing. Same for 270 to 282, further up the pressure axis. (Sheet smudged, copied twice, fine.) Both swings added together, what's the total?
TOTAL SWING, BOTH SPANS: 0.10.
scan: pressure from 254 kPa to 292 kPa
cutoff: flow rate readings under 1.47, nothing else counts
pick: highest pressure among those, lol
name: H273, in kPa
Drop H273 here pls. 269 kPa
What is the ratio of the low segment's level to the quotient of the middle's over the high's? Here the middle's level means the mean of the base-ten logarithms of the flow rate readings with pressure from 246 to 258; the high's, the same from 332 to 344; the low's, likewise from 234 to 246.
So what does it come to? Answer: 0.19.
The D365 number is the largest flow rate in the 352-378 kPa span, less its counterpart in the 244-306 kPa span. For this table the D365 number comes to -0.12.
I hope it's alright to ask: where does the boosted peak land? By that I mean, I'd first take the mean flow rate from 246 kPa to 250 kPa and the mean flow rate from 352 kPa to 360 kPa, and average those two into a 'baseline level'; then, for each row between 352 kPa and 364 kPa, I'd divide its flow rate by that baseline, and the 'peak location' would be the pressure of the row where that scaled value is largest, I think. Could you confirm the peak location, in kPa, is 353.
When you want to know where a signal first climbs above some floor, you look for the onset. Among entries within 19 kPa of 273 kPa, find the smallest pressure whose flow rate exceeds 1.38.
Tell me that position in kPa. 255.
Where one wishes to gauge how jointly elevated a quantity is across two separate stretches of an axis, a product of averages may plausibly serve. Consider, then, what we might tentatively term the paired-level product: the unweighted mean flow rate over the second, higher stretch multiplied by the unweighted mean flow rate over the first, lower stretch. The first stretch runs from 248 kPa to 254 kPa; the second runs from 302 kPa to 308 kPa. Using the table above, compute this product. 2.05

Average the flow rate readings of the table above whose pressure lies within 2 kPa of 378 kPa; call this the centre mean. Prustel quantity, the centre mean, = 1.39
